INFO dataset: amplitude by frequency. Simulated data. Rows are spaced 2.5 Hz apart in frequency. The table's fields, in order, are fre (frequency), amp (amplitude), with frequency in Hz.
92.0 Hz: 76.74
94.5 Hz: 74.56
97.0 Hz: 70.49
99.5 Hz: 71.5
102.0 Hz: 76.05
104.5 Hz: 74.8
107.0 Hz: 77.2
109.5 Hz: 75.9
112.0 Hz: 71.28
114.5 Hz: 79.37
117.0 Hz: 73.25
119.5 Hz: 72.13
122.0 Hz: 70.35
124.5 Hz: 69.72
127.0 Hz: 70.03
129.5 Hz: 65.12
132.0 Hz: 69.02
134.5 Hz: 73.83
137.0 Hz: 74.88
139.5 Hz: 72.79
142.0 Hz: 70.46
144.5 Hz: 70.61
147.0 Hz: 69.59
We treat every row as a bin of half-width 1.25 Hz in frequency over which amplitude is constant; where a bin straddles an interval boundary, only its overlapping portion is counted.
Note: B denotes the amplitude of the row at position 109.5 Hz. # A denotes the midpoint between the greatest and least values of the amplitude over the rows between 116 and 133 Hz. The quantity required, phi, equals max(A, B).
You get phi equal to 75.9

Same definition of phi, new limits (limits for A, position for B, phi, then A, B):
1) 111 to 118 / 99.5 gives 75.3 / 75.3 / 71.5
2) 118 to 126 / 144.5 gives 70.9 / 70.9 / 70.61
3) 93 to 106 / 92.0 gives 76.7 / 73.3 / 76.74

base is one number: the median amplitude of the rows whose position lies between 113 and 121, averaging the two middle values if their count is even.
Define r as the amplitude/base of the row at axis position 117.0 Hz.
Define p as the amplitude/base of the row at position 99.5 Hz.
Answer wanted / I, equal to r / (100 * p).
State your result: 0.0102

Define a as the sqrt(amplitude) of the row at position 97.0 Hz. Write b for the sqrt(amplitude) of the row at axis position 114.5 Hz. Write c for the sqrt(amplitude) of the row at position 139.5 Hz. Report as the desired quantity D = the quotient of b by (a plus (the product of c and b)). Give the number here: 0.1056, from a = 8.40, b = 8.91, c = 8.53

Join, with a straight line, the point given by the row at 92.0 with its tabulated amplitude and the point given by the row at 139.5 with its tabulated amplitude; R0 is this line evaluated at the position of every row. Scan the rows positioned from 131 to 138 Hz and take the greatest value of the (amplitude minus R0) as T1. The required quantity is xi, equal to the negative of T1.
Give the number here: -1.88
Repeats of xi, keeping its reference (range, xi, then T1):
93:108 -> -1.71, 1.71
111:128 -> -4.50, 4.50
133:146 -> -1.88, 1.88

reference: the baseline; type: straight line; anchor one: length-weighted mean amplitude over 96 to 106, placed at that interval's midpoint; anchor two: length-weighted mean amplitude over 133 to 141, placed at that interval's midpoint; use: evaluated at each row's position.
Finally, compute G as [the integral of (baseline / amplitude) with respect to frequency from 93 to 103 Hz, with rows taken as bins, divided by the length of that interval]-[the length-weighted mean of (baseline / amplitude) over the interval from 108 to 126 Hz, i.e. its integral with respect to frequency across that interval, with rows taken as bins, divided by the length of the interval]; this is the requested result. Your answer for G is -0.002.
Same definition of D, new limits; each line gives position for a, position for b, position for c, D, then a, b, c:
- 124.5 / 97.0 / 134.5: 0.1043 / 8.35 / 8.40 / 8.59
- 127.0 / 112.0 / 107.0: 0.1023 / 8.37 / 8.44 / 8.79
